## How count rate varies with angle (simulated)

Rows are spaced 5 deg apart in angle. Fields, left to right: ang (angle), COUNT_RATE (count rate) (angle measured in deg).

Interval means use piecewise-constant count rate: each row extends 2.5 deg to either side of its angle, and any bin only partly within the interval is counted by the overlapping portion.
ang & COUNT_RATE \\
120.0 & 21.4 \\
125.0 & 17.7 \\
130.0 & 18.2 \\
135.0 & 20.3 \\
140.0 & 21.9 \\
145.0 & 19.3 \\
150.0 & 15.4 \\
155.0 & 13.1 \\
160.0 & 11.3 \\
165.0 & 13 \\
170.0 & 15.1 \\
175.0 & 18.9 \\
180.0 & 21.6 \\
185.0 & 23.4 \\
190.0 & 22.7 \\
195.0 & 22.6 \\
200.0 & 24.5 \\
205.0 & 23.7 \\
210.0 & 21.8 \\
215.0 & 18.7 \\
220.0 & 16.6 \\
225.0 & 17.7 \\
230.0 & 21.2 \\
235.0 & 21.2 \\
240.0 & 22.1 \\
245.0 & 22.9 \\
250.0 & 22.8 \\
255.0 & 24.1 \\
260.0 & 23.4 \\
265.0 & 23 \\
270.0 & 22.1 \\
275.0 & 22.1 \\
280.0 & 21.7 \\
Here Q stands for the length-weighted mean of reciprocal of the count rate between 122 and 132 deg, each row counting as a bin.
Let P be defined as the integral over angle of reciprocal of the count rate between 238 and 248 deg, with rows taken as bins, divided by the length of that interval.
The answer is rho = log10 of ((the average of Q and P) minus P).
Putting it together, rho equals -2.26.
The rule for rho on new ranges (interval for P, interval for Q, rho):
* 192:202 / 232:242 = -2.74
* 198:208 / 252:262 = -3.69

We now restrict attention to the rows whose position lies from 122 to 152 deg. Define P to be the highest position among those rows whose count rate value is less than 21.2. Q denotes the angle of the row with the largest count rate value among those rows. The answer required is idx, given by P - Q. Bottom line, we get 10 deg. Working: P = 150.0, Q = 140.0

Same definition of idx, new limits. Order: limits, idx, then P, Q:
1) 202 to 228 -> 20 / 225.0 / 205.0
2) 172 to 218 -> 15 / 215.0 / 200.0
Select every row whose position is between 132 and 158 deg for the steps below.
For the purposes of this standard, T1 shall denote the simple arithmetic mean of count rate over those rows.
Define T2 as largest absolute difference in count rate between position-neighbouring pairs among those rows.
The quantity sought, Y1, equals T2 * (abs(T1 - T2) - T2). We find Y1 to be 40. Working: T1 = 18.0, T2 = 3.9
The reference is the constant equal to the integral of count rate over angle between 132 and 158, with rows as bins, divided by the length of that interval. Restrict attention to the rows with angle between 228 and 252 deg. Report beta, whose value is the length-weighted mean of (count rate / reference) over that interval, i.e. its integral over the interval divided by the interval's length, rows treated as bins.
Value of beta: 1.23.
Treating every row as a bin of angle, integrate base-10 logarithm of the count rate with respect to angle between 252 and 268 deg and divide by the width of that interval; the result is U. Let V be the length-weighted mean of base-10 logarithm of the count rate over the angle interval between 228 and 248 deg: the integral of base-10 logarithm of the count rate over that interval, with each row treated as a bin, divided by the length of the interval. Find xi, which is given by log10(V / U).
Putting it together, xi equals -0.010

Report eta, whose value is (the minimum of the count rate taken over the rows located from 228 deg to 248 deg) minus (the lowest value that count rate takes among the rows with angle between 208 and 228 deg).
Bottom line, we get 5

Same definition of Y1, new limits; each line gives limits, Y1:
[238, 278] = 26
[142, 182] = 32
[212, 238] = 42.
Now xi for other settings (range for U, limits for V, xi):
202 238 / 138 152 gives -0.010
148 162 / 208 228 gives 0.055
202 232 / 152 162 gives -0.075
